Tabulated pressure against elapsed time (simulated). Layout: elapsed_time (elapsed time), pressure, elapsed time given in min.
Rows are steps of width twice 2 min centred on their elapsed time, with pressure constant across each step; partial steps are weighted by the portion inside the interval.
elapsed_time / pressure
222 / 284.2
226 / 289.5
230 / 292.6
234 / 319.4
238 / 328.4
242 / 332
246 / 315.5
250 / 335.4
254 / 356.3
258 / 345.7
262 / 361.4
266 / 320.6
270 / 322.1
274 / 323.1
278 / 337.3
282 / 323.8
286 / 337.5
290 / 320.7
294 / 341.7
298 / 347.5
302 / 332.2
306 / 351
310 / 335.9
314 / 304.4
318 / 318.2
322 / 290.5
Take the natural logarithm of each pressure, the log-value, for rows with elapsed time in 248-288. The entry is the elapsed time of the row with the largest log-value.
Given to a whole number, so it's 262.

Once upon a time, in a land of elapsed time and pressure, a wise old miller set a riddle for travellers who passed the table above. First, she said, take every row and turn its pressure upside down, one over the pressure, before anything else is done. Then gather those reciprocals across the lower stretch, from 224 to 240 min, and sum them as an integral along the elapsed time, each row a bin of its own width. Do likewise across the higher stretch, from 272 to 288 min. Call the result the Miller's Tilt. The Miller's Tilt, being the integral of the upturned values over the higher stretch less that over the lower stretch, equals -0.004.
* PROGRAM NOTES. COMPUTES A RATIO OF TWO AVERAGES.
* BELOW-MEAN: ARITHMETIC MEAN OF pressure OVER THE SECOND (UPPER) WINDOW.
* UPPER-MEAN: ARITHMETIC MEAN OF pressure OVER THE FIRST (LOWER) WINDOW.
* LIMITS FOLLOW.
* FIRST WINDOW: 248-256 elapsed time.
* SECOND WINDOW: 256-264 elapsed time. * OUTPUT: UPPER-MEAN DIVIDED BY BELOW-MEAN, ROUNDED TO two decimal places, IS 0.98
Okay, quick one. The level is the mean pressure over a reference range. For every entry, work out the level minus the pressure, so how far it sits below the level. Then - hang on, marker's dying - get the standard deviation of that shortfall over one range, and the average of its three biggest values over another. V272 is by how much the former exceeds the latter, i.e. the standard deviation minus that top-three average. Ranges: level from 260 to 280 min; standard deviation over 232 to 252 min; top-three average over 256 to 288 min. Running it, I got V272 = -3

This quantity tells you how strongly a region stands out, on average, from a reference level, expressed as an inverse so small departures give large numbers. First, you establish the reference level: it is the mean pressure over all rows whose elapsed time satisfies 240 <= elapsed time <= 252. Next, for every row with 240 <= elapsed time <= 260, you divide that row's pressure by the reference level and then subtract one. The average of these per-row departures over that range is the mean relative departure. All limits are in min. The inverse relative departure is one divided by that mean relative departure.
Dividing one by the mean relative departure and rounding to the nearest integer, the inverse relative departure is 35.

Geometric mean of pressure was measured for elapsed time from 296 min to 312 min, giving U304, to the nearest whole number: 342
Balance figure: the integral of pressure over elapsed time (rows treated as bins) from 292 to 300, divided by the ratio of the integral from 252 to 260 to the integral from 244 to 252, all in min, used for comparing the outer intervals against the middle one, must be 2556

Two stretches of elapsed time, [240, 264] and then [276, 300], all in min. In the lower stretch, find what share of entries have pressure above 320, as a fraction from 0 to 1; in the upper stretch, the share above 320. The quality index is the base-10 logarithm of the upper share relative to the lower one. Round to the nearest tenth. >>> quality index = 0.1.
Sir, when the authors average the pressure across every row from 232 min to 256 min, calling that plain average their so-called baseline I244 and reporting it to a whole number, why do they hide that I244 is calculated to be 331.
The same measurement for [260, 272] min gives 335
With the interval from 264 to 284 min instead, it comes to 325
